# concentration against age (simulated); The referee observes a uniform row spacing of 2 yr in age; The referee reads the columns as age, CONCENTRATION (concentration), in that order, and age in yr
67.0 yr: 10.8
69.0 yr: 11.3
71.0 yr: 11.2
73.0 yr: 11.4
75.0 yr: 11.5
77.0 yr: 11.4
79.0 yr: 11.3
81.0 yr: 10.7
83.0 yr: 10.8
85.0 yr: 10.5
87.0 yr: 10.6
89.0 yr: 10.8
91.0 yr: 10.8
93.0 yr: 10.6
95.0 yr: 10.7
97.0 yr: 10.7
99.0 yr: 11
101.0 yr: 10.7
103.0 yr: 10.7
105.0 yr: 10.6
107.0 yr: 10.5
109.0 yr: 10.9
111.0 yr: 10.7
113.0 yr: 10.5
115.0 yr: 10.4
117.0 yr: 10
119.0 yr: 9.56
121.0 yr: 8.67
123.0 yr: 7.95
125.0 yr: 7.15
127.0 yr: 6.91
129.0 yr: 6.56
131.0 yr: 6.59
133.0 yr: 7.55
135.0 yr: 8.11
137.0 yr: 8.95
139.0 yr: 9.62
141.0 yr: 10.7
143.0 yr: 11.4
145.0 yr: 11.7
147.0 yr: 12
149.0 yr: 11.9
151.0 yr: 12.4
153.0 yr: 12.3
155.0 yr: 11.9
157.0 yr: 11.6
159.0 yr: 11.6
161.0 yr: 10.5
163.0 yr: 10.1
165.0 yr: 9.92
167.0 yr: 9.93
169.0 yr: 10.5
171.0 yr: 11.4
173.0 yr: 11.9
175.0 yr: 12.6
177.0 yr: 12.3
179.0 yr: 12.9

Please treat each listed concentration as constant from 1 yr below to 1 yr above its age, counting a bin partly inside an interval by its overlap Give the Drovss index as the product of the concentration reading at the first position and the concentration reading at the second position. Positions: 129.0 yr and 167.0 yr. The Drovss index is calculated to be 65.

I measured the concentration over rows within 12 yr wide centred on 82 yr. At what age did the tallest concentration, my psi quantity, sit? 77.0 yr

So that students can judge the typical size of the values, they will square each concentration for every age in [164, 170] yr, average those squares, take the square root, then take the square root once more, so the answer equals 3.18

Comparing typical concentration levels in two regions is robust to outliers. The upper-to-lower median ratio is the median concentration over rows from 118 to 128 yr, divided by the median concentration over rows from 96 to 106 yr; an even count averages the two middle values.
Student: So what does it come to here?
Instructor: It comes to 0.7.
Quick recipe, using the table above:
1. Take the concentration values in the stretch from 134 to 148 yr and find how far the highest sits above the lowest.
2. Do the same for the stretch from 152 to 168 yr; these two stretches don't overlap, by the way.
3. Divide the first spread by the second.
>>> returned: 1.6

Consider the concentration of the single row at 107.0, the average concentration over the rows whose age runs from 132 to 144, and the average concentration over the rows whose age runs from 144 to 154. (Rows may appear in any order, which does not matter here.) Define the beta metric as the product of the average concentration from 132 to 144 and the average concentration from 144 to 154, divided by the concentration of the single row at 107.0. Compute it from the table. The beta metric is 11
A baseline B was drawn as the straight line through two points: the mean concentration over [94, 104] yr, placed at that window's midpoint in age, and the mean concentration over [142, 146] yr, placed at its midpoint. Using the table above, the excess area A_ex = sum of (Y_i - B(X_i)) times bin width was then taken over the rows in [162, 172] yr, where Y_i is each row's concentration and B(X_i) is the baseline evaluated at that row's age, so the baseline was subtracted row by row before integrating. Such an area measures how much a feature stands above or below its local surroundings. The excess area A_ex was -16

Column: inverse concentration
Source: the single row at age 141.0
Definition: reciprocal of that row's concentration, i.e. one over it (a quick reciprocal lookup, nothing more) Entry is 0.093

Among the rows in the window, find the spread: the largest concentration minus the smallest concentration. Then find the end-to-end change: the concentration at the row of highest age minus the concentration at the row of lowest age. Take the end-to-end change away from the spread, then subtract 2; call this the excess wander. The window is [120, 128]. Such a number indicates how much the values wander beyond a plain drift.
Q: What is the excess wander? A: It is 1.5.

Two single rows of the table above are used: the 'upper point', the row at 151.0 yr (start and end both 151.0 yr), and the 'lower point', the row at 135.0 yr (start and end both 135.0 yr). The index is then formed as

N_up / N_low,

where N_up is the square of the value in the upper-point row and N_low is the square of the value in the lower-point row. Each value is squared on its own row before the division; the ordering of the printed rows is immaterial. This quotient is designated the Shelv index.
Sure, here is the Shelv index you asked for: 2.3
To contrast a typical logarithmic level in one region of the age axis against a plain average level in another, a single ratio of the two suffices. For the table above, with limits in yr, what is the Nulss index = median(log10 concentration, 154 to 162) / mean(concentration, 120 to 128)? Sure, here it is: 0.139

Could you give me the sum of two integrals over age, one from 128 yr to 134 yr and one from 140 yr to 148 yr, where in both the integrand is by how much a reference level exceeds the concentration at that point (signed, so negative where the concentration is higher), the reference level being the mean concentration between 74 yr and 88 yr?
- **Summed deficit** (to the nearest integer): 21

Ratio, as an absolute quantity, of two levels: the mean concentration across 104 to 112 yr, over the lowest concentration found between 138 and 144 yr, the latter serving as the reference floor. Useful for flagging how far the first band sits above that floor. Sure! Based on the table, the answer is 1.11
